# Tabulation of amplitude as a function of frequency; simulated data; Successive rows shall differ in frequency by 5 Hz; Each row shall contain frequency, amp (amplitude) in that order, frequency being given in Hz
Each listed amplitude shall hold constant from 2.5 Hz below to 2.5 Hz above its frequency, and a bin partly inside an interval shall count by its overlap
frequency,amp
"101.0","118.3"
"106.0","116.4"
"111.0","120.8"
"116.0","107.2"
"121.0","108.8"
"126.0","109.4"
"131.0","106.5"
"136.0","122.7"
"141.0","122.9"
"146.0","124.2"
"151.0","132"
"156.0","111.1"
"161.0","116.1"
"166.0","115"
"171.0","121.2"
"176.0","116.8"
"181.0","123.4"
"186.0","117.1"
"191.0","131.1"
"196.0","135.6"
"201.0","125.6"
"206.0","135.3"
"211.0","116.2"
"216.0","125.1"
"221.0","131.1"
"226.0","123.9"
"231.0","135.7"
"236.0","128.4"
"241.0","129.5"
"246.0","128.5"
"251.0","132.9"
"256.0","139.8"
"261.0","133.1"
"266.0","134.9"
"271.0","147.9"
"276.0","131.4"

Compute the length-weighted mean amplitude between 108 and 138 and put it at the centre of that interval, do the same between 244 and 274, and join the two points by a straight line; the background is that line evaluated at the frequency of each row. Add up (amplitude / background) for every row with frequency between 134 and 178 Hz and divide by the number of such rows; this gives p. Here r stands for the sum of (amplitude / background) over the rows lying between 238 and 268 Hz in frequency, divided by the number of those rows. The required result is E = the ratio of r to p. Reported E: 0.97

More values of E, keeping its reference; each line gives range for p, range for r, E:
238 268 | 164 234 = 1.01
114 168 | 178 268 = 0.99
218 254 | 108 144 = 1.03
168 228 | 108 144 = 1.01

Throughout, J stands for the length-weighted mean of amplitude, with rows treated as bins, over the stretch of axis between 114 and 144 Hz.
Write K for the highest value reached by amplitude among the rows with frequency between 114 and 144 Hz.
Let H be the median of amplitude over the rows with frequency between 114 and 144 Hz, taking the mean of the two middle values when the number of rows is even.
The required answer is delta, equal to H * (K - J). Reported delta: 1058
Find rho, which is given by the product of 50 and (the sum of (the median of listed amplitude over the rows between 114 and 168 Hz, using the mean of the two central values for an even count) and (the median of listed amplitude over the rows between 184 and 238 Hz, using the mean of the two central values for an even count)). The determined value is 12170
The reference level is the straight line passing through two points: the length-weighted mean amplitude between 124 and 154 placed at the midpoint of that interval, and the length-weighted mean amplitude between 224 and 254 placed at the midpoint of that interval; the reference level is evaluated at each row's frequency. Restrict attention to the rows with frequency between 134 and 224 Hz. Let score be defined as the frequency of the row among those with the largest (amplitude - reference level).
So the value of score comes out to 151.0 Hz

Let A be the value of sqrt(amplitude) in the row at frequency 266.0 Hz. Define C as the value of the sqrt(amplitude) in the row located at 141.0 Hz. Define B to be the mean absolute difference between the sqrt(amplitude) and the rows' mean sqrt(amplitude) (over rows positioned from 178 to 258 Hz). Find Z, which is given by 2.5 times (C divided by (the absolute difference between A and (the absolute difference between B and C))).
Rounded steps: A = 11.61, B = 0.229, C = 11.1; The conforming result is 37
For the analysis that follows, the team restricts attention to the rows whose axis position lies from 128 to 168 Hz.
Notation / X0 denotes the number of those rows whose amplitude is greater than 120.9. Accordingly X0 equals 4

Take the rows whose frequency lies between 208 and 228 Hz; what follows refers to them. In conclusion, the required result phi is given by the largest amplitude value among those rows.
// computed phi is 131.1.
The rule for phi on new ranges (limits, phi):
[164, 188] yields 123.4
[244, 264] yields 139.8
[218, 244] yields 135.7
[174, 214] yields 135.6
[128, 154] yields 132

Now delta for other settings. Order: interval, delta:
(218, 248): 805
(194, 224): 981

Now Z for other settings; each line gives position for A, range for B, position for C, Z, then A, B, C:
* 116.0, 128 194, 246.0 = 39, 10.35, 0.264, 11.3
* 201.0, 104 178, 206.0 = 185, 11.21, 0.267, 11.6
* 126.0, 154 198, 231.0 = 32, 10.46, 0.281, 11.6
